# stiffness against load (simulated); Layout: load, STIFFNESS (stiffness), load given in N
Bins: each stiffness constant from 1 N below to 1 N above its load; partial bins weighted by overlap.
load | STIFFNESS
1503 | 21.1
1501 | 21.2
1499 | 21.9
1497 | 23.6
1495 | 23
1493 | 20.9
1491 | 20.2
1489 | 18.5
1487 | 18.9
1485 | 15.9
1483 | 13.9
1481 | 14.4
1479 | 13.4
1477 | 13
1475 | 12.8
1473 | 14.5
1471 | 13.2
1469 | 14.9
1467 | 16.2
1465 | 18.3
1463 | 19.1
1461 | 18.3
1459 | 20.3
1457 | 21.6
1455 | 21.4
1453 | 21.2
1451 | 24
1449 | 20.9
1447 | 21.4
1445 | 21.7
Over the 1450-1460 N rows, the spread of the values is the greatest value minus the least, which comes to 4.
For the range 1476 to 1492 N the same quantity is 7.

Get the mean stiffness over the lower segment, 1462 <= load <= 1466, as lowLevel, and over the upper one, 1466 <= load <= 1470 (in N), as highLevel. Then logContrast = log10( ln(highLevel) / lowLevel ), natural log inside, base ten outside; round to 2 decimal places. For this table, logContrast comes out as -0.83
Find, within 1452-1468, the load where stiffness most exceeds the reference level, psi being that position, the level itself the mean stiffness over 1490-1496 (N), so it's 1457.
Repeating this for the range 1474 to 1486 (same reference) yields 1485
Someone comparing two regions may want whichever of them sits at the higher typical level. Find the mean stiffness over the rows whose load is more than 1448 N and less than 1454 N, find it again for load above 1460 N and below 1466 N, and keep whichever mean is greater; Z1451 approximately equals 22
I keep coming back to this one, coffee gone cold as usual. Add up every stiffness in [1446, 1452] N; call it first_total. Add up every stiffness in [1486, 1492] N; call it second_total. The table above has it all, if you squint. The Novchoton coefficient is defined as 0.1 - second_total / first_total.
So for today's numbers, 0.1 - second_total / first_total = -0.77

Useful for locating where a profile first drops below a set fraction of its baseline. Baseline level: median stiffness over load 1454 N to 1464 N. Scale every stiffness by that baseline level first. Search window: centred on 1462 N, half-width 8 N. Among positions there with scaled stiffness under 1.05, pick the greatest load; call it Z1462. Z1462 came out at 1469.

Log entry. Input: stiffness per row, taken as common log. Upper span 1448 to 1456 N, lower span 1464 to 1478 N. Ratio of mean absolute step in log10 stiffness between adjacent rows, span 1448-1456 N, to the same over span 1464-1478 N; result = 0.97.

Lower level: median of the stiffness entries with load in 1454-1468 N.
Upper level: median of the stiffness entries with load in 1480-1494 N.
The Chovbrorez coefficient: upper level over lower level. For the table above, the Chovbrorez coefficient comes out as 1.0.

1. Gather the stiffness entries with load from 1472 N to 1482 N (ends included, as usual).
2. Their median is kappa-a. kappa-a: 13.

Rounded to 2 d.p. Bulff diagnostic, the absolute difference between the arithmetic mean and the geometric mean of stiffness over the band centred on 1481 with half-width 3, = 0.01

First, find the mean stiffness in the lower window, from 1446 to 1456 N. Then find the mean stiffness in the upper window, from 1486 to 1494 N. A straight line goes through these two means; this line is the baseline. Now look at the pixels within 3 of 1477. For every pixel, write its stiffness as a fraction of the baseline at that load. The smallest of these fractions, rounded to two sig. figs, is 0.63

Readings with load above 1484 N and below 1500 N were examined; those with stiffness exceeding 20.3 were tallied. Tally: 4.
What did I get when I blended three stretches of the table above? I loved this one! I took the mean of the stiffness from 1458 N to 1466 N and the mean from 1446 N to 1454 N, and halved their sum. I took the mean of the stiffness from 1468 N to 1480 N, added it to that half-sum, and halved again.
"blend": 17.0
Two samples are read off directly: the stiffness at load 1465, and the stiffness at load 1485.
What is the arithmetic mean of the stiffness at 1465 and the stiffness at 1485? 17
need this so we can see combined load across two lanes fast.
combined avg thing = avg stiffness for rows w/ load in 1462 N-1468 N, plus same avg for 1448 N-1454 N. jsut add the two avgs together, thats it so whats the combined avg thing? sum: 39.9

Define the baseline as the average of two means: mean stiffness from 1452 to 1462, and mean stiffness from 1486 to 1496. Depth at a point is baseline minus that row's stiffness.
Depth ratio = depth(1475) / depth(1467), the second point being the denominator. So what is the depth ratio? 1.8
